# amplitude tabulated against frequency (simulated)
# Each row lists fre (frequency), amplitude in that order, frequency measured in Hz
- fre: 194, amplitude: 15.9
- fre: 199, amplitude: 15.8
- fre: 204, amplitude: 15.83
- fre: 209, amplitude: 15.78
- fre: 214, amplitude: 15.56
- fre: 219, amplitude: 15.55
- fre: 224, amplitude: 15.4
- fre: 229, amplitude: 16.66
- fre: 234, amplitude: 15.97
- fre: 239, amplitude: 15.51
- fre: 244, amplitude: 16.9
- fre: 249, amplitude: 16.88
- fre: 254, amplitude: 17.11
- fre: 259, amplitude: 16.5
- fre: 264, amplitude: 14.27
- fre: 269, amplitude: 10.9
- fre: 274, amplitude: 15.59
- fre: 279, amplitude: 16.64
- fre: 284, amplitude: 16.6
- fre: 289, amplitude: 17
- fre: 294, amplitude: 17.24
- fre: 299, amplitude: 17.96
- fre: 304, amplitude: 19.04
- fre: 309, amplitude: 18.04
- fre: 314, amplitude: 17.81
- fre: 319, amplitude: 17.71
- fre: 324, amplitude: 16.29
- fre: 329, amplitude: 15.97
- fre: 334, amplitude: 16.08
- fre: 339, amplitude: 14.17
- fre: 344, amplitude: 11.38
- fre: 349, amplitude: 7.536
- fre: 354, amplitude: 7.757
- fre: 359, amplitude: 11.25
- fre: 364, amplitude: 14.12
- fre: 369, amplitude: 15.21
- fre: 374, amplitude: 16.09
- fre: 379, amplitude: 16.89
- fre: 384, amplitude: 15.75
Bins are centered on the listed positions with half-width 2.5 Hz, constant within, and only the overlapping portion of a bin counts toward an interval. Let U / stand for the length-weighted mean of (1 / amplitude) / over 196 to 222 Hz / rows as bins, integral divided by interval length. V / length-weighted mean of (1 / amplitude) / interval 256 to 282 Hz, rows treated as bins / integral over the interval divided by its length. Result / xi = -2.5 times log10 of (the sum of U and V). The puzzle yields 2.19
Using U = 0.064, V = 0.069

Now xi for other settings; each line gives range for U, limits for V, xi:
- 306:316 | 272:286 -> 2.33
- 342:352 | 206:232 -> 1.89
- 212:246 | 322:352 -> 2.11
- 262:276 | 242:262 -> 2.17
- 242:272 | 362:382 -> 2.21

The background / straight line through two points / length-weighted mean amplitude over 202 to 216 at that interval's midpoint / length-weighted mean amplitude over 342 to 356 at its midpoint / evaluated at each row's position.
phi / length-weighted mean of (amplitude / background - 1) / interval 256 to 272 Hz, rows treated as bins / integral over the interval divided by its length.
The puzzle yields 0.08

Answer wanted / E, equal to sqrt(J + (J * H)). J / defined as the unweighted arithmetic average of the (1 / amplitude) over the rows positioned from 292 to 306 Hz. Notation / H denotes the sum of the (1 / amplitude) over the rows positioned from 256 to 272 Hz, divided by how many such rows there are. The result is 0.244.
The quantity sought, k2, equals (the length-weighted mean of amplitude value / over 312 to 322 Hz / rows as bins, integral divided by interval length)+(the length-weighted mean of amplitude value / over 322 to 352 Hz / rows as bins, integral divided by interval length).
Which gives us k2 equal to 31.1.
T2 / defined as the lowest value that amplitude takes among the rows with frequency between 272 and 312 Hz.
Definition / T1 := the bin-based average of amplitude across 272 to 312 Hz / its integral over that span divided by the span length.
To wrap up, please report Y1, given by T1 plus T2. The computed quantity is 33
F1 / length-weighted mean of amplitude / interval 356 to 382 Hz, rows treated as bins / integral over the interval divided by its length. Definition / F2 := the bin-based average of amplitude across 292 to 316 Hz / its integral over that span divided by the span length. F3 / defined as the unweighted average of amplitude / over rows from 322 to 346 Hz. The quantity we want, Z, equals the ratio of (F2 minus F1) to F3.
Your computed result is 0.23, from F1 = 14.60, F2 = 18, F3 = 14.8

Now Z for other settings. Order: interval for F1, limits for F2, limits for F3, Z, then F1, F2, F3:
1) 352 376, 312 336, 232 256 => 0.23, 12.93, 17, 16.5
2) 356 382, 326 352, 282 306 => -0.09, 14.60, 13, 17.6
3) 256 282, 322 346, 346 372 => 0.00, 14.86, 15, 11.2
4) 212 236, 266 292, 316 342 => -0.03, 15.83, 15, 16.0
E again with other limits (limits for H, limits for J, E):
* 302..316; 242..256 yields 0.249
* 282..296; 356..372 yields 0.282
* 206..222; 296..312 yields 0.241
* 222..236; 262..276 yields 0.283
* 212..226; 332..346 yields 0.280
